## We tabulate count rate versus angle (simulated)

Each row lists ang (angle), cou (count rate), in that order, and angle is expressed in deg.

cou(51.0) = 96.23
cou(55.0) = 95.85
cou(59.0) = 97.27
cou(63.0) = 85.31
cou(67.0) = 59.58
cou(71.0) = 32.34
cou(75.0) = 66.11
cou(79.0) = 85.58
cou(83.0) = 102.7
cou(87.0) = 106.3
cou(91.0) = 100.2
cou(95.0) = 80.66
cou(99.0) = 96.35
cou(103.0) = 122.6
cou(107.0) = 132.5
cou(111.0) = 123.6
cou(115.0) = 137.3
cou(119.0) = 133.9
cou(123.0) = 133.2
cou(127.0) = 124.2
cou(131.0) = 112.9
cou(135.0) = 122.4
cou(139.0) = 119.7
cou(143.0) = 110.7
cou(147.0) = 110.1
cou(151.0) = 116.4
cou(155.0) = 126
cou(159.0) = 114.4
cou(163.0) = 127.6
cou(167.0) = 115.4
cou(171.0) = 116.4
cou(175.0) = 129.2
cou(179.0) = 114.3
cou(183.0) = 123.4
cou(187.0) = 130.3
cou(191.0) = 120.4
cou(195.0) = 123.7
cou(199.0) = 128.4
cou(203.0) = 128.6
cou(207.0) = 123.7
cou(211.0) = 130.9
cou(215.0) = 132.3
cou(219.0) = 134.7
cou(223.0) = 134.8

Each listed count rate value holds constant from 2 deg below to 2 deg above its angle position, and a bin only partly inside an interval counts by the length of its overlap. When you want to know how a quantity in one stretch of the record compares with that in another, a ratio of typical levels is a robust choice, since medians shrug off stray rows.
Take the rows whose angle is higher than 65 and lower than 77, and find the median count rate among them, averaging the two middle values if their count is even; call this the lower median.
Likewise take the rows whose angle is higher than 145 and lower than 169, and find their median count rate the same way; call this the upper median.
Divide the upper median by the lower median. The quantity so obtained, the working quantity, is 1.9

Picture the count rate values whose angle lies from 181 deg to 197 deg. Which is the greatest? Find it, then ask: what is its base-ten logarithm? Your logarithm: 2.11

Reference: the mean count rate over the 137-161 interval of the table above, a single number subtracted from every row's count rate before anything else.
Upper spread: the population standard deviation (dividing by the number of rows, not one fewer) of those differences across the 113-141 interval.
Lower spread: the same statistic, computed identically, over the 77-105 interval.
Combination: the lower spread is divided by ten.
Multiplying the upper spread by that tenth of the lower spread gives 10.5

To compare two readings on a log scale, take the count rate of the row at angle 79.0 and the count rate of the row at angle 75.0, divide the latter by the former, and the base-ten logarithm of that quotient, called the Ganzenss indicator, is -0.112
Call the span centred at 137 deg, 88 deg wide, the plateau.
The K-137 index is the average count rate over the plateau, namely 119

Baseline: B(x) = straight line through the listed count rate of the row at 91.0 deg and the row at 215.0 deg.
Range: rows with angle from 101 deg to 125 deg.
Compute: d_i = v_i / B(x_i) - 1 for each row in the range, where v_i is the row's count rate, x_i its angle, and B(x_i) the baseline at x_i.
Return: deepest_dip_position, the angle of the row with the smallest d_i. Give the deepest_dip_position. 111.0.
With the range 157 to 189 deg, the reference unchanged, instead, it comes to 179.0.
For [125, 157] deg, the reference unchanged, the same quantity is 147.0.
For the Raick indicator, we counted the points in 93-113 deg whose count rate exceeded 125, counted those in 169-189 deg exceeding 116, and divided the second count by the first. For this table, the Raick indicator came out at 4.0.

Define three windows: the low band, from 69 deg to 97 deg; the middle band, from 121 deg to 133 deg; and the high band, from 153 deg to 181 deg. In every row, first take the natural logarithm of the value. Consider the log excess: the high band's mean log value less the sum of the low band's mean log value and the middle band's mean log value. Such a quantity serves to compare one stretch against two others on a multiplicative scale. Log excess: -4.37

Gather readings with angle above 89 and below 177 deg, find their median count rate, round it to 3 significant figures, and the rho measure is 121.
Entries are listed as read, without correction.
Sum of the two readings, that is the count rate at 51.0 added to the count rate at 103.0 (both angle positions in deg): 219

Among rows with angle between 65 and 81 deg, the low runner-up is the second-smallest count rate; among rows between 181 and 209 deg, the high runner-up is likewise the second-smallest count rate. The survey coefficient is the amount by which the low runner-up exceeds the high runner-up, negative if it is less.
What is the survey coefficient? -64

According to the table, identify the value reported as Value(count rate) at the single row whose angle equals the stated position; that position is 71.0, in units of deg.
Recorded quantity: 32.34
